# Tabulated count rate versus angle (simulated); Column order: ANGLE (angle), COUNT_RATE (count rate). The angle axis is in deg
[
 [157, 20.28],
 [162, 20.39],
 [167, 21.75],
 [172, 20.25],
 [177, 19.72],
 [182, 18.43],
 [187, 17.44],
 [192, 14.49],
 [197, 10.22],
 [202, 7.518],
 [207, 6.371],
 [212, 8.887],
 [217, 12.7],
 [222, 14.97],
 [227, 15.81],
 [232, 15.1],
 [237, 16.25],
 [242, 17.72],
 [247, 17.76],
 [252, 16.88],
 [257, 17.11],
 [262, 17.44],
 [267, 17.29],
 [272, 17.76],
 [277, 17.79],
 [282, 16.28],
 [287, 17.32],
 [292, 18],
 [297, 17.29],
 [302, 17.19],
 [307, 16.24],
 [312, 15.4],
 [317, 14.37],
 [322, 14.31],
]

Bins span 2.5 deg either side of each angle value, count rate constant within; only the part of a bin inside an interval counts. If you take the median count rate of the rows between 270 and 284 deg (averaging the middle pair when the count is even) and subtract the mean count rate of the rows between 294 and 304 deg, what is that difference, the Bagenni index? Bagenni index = 0.5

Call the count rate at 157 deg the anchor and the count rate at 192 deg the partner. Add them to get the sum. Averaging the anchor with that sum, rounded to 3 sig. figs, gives 27.5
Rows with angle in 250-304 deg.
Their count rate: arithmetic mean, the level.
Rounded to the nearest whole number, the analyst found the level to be 17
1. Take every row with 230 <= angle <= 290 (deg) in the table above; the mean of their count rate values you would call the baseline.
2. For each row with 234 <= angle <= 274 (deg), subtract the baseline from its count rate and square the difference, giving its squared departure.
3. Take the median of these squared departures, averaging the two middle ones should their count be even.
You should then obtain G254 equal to 0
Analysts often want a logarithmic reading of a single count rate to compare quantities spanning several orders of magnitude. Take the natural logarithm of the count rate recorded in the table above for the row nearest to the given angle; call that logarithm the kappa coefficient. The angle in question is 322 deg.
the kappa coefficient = 2.66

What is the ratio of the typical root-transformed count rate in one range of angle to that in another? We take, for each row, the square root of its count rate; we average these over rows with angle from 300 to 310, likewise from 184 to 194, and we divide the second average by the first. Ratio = 0.98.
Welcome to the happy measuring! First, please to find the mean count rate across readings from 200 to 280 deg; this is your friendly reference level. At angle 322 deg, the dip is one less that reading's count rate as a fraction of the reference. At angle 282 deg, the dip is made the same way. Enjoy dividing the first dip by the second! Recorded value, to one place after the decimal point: -0.4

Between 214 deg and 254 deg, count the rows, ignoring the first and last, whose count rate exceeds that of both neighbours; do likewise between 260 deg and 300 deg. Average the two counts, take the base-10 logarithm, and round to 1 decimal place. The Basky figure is 0.3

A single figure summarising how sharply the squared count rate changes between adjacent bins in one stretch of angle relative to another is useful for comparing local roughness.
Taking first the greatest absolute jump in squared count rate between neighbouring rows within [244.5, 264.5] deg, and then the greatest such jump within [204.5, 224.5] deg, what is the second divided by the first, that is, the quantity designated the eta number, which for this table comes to 2.7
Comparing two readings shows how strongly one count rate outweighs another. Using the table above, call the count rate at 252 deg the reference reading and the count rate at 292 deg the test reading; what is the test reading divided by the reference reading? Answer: 1.1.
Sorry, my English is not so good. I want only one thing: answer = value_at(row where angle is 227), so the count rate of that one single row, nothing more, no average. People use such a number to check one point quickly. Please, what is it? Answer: 15.81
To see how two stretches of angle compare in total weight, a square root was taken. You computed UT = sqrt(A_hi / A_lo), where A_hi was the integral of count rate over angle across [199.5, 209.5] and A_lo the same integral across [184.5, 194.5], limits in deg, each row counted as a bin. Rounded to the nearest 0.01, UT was 0.66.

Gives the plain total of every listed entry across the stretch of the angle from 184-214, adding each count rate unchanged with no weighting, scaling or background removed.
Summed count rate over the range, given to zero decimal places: 65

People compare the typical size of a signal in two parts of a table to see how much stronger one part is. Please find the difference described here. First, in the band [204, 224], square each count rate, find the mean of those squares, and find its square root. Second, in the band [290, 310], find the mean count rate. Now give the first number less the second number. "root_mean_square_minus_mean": -6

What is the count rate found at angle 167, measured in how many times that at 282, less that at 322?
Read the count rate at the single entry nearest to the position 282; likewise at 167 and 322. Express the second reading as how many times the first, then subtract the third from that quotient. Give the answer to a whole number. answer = -13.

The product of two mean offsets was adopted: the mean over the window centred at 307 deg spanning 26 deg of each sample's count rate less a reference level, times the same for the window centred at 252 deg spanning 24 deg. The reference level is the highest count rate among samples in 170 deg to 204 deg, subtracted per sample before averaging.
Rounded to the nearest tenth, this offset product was 11.9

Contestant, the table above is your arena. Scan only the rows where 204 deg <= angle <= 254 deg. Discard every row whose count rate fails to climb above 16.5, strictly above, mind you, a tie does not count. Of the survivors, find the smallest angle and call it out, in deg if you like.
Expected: 242 deg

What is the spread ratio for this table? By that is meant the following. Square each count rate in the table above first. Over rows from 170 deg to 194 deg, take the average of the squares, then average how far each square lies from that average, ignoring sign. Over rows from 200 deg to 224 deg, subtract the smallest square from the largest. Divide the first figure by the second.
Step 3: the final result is 0.3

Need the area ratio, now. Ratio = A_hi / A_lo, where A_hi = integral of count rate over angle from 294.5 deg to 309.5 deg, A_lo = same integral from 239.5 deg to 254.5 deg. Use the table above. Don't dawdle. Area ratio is 0.97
